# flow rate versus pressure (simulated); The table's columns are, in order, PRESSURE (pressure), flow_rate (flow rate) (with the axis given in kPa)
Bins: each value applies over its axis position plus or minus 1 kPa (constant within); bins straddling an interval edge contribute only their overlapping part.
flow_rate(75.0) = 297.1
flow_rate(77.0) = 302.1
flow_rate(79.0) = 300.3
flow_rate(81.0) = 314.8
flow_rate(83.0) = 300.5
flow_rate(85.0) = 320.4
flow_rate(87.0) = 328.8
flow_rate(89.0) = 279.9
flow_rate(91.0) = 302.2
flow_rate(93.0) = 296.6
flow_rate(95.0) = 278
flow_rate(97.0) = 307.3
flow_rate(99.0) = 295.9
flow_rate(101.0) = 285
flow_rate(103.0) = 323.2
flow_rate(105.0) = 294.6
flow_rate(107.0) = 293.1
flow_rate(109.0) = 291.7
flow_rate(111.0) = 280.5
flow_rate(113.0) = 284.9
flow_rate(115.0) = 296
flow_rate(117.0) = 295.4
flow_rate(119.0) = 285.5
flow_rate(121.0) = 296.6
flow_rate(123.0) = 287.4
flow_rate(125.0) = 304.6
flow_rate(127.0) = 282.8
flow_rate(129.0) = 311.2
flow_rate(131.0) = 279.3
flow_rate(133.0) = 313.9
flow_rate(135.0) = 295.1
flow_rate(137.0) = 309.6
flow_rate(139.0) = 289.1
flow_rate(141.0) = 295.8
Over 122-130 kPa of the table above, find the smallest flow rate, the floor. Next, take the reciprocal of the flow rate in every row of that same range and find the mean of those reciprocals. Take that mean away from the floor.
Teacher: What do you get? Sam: 283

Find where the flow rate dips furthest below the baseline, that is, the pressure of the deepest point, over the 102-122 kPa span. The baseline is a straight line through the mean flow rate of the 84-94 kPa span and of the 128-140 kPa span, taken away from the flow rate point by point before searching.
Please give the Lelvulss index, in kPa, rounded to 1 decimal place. 111.0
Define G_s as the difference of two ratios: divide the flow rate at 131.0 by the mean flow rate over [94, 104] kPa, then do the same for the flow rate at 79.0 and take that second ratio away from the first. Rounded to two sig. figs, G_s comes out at -0.070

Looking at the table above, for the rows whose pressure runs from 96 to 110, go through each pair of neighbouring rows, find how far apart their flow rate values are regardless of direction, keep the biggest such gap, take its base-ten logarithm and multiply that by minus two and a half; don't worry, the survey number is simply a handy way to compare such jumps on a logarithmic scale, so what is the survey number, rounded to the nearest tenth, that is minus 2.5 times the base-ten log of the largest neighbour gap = -4.0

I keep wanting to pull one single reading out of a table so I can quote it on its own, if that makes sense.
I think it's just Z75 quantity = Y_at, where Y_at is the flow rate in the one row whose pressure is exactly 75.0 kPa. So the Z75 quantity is 297.1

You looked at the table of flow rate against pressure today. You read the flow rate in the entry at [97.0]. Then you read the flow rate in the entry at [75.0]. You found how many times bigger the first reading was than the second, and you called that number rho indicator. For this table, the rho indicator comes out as 1.034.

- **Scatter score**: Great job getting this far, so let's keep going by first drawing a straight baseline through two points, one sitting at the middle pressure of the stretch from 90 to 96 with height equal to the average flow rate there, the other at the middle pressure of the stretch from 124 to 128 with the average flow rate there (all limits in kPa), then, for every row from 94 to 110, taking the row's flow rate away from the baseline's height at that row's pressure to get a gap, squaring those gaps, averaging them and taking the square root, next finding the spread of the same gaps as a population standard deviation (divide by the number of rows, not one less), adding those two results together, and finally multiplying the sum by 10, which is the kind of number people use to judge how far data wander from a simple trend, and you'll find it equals 263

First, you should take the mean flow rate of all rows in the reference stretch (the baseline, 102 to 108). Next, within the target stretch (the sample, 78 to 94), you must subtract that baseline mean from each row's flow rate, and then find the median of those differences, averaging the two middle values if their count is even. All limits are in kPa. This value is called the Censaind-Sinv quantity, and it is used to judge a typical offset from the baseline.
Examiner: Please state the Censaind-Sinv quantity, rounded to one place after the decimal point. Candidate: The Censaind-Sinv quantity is -2.3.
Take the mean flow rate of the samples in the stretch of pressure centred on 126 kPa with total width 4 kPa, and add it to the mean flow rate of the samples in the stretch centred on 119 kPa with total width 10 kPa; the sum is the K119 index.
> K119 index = 586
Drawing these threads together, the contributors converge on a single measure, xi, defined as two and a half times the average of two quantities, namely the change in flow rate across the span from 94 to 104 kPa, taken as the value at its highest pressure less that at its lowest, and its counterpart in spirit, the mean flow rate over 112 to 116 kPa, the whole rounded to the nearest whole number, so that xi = 420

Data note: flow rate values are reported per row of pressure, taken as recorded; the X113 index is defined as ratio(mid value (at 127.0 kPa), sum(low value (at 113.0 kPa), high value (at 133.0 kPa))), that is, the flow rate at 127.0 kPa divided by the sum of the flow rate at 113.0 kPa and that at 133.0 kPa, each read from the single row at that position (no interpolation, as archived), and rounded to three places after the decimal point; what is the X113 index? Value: 0.472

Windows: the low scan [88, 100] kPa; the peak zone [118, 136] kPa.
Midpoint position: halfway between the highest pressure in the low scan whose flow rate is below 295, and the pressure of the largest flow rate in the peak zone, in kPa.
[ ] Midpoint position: 114 kPa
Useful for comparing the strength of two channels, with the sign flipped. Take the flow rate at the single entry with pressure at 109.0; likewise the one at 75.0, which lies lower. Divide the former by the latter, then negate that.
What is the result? -0.98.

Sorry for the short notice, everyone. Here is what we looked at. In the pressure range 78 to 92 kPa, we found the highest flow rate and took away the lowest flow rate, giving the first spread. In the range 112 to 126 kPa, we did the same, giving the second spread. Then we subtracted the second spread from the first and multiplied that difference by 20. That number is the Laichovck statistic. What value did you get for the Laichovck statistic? 584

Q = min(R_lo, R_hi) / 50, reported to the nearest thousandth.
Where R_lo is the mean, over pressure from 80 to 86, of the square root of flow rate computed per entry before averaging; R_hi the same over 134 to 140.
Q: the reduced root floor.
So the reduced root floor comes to 0.345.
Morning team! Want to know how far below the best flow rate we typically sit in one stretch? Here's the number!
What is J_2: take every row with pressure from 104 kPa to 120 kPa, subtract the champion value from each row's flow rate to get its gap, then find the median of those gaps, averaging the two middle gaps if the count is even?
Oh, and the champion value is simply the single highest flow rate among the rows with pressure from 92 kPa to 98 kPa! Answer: -15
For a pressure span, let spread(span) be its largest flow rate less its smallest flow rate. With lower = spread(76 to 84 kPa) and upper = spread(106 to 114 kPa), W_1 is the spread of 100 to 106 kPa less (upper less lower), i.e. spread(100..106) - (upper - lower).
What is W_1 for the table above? 40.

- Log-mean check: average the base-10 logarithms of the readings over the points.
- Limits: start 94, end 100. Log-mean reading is 2.47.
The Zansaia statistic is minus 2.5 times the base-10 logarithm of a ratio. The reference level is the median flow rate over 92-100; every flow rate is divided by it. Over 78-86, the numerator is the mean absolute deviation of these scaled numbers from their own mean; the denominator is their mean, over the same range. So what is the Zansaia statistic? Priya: 3.89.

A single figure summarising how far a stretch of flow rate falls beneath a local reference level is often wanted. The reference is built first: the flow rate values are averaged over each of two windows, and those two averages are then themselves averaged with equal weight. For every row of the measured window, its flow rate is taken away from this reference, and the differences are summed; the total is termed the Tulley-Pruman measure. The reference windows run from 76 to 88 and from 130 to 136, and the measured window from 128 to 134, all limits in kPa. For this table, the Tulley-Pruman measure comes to 6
